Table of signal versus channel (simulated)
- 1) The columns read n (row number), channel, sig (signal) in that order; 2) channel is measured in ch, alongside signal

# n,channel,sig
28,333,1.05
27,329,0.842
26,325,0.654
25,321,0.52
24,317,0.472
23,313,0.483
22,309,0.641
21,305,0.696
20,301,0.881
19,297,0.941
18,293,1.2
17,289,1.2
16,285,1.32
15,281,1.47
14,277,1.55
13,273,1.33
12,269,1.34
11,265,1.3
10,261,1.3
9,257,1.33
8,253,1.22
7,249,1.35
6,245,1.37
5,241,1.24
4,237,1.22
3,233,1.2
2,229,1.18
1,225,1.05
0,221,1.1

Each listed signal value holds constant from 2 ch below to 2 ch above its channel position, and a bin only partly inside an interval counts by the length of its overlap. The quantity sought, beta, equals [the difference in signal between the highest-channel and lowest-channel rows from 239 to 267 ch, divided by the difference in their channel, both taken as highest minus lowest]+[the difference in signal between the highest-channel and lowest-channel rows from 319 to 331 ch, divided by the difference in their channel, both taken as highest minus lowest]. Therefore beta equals 0.043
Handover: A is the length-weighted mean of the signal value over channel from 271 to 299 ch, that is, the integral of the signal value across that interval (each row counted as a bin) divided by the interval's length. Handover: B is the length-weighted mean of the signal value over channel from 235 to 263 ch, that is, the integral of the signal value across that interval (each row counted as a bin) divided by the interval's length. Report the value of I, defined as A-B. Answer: 0.00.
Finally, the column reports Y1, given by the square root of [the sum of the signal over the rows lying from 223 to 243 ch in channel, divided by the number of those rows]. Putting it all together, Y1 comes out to 1.09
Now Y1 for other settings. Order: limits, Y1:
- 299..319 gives 0.80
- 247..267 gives 1.14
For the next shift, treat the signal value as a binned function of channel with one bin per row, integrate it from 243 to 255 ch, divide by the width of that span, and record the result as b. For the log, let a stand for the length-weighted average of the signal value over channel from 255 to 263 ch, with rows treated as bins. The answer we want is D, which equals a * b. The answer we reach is 1.7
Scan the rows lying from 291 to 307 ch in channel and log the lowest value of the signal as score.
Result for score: 0.696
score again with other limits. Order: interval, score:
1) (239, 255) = 1.22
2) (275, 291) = 1.2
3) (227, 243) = 1.18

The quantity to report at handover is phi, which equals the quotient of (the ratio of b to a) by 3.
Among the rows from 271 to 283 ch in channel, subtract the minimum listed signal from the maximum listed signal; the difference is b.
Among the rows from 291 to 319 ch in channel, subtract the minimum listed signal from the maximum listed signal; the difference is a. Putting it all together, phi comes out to 0.10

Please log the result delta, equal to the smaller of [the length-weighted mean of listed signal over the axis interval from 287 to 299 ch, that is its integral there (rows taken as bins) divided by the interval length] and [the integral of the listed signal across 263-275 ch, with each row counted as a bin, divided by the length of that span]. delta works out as 1.1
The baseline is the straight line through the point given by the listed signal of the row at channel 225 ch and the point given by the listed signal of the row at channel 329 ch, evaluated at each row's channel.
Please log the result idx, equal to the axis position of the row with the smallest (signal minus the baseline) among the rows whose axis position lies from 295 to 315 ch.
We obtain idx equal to 313 ch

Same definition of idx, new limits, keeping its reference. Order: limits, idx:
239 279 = 241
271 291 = 289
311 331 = 317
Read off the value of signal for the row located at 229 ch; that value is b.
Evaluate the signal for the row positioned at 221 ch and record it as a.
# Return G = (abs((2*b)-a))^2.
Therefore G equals 1.6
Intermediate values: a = 1.1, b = 1.18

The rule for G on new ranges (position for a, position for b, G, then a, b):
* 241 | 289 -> 1.3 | 1.24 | 1.2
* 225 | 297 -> 0.7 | 1.05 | 0.941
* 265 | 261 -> 1.7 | 1.3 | 1.3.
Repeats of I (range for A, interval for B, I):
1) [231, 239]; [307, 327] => 0.66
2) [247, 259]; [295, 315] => 0.57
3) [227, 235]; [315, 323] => 0.69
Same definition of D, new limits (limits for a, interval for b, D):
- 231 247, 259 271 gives 1.7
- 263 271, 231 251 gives 1.7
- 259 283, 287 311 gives 1.3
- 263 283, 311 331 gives 0.8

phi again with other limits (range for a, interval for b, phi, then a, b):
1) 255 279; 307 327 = 0.24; 0.25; 0.18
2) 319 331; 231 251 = 0.18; 0.32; 0.17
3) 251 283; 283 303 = 0.44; 0.33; 0.44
